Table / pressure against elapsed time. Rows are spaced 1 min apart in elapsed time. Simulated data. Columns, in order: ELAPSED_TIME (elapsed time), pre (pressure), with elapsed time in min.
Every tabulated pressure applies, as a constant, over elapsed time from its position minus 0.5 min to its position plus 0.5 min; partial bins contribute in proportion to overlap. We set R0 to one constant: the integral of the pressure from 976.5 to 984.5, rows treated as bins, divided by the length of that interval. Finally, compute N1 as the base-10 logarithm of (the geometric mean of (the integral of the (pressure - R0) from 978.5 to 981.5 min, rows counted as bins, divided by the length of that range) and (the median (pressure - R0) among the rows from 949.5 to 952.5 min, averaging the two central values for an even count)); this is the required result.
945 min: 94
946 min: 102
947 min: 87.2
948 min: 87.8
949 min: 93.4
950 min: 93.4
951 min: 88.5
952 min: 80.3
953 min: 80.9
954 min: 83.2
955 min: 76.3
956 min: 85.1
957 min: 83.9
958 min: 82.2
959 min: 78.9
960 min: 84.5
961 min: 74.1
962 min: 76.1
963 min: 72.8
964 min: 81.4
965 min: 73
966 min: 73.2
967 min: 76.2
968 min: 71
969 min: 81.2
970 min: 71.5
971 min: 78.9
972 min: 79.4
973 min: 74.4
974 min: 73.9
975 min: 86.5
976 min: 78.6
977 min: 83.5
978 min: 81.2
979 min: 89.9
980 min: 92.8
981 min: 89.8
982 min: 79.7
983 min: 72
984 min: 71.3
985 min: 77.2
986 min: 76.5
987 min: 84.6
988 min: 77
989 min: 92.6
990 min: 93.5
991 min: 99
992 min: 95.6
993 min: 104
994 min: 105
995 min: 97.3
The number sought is 0.85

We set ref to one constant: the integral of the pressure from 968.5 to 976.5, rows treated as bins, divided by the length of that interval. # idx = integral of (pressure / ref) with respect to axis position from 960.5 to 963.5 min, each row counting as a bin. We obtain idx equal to 2.86 min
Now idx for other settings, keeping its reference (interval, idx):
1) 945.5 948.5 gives 3.55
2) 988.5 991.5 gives 3.65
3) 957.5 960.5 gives 3.15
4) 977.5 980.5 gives 3.38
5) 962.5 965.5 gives 2.91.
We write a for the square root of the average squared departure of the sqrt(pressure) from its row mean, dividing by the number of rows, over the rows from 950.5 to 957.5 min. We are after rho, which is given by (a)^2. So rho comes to 0.04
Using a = 0.20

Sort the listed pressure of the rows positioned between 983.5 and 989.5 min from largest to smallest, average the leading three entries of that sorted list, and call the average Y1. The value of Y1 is 85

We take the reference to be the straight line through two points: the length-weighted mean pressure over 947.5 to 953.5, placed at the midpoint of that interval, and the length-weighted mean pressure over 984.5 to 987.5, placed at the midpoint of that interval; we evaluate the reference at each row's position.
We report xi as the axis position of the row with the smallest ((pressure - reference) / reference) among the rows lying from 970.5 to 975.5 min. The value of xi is 974 min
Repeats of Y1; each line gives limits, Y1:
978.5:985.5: 91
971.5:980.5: 90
